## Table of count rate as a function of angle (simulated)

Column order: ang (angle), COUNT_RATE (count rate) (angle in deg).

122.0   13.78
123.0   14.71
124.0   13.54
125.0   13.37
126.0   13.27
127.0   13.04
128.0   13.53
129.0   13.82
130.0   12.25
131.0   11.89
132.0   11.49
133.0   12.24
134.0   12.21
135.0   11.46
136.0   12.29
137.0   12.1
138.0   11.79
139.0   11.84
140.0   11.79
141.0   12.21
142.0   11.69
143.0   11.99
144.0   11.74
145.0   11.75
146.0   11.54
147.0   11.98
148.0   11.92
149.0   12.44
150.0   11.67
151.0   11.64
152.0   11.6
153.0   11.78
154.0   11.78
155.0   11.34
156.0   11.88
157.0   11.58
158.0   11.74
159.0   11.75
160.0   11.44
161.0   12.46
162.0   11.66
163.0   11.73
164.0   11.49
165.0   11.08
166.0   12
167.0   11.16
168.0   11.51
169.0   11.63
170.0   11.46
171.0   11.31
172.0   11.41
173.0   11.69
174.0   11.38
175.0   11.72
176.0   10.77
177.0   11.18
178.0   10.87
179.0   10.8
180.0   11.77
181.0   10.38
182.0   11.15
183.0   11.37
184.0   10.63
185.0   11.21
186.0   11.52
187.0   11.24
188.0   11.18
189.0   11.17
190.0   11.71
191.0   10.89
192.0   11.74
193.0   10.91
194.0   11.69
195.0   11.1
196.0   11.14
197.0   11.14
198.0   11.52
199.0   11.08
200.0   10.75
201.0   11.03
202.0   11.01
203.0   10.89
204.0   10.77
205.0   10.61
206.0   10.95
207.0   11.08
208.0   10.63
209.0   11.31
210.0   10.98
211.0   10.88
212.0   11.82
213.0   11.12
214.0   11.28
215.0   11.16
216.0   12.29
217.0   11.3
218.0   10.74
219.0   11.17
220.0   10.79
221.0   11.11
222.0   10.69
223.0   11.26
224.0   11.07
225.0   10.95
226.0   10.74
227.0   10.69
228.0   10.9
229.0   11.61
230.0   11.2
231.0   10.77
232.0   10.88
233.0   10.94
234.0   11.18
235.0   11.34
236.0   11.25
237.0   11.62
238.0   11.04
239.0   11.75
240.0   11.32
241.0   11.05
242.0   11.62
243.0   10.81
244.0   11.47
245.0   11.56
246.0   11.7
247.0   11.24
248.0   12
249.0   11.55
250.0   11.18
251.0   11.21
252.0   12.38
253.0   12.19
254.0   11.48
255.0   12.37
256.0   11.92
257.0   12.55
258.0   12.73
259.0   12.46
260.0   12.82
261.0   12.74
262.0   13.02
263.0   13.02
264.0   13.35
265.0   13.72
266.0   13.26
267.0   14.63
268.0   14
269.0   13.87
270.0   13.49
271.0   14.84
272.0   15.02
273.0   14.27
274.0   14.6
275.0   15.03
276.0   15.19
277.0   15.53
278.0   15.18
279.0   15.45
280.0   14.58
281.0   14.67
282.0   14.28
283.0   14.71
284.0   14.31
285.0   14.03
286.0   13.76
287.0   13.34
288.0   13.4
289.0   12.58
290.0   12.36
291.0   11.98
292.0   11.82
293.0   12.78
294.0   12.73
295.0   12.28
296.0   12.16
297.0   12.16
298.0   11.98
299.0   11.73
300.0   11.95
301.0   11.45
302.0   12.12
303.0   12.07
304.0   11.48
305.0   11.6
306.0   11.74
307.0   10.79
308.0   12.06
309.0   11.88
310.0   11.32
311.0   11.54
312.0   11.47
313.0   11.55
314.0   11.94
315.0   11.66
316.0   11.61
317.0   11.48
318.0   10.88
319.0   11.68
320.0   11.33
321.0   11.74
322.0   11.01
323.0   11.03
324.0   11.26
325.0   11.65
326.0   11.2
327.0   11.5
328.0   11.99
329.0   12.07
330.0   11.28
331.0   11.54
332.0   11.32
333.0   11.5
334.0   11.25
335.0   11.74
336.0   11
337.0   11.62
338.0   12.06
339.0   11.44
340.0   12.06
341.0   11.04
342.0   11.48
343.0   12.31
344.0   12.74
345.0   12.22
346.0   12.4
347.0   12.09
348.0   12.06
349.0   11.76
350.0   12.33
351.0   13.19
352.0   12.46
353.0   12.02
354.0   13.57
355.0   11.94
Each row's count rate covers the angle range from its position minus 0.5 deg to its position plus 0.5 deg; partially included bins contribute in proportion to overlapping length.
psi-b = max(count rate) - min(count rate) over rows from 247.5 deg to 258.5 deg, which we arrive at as 1.55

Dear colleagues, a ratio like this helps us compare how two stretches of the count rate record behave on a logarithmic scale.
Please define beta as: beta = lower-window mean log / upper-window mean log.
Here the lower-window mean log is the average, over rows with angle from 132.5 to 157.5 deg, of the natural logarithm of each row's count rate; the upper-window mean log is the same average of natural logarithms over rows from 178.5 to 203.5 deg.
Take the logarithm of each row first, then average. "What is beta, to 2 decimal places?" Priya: 1.02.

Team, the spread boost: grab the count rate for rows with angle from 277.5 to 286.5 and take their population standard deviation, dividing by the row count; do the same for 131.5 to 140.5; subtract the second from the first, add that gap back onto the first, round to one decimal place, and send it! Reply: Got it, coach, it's 0.7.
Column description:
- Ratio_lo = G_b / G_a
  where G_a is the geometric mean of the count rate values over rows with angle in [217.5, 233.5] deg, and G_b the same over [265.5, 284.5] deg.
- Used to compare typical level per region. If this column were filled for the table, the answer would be 1.33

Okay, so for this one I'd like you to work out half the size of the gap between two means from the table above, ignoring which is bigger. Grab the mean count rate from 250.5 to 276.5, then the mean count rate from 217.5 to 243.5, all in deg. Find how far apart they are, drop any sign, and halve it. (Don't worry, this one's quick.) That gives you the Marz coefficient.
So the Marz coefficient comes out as 1.11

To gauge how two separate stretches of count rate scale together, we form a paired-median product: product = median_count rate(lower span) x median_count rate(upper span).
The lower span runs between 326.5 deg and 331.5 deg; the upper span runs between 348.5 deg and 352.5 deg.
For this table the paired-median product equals 143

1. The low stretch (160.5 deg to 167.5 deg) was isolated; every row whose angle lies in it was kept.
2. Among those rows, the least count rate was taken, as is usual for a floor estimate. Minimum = 11.08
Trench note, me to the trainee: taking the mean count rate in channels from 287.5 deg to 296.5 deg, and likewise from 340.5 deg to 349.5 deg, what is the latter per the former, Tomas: 0.96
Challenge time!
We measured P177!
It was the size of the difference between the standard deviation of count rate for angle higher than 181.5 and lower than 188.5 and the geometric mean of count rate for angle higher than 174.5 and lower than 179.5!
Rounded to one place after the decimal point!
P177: 10.8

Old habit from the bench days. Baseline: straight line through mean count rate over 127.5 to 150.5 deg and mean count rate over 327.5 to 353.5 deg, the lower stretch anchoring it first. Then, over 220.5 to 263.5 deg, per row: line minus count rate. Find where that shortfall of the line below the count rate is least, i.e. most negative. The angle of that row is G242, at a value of 263.0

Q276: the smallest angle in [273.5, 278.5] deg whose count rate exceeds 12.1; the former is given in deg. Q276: 274.0 deg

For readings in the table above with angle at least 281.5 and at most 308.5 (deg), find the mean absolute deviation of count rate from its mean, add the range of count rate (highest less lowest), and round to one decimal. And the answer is 4.7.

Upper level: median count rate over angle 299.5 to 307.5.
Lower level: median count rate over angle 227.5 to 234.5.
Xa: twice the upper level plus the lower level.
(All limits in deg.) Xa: 34.3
